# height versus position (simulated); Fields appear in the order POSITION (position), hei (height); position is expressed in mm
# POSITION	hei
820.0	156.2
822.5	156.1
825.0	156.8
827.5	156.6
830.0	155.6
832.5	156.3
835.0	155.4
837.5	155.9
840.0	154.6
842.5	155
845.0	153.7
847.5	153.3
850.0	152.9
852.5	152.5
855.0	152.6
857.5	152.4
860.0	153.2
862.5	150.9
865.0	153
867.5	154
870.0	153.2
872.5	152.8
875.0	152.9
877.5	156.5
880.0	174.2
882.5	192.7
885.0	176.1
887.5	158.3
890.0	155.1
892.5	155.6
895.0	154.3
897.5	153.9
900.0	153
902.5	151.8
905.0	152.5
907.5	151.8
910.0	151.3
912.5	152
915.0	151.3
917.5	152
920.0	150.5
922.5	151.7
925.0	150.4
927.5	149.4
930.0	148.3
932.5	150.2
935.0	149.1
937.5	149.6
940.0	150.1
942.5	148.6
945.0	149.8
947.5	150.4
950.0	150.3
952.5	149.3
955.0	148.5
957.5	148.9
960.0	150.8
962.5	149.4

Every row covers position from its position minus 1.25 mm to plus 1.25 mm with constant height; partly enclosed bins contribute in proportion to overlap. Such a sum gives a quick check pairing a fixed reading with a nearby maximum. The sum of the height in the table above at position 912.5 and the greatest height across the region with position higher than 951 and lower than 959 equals 301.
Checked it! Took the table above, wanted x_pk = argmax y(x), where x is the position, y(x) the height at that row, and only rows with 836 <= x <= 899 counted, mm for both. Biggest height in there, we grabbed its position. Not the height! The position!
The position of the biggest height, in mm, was 882.5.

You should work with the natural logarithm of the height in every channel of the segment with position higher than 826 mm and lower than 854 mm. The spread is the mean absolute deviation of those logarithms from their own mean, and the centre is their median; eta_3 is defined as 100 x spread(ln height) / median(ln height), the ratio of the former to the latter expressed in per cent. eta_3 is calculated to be 0.15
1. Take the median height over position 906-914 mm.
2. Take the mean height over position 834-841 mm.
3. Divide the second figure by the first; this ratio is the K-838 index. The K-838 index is 1.02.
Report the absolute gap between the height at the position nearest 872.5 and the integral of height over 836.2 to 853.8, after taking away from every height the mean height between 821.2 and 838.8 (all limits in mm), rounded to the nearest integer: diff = 34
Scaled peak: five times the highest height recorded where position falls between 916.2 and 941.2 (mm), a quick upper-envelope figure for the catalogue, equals 760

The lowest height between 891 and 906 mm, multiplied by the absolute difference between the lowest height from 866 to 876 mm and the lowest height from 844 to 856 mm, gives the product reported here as 46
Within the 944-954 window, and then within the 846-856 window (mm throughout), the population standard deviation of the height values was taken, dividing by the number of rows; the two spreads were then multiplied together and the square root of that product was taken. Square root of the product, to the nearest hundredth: 0.37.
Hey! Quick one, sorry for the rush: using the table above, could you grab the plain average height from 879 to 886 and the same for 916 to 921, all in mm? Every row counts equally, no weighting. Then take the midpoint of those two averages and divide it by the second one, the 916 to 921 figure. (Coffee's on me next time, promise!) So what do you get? 1.10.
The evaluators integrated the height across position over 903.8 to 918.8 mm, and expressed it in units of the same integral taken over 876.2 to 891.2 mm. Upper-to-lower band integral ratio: 0.90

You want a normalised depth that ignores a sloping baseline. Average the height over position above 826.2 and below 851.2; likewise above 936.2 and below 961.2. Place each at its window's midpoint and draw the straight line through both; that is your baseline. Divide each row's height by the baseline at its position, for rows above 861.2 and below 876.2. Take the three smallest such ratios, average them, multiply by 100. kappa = 99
